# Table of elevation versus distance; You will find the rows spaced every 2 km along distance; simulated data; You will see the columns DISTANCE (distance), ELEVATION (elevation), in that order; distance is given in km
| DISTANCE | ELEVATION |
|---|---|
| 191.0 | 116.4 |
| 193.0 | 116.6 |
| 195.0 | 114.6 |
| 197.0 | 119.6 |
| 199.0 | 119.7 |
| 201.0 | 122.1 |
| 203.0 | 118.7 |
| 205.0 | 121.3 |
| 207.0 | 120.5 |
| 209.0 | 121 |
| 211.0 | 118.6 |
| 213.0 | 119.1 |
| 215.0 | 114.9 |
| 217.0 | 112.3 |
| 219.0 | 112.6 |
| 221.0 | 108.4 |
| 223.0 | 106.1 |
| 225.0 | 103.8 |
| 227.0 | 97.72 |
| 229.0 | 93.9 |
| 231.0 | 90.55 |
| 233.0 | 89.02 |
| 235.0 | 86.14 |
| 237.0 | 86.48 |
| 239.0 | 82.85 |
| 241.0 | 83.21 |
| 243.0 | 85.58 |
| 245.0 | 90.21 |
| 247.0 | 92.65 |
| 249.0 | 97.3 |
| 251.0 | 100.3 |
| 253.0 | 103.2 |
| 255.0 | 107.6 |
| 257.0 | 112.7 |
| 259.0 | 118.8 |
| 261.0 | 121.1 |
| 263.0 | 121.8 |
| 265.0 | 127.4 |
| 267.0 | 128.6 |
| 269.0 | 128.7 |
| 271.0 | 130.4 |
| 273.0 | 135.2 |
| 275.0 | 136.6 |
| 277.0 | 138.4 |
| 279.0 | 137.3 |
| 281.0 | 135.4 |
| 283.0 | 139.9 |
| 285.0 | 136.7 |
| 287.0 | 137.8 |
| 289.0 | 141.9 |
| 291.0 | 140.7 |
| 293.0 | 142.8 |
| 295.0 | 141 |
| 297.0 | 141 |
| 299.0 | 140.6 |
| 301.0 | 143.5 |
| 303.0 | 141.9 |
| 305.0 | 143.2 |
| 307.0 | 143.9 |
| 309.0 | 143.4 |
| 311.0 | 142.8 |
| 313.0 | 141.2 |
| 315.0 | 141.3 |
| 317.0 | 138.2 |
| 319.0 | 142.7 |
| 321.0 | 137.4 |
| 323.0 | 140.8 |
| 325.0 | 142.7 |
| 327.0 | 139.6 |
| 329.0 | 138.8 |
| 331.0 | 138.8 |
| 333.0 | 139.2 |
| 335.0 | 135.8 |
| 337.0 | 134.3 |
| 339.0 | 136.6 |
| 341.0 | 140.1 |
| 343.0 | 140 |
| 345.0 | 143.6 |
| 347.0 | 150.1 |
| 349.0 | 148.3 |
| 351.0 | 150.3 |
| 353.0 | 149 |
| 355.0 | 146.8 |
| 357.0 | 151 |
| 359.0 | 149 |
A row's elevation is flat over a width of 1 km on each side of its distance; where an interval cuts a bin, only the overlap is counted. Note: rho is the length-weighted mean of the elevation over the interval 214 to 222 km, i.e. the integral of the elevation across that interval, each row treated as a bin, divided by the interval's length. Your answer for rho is 112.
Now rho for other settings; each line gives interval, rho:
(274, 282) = 137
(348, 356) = 149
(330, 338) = 137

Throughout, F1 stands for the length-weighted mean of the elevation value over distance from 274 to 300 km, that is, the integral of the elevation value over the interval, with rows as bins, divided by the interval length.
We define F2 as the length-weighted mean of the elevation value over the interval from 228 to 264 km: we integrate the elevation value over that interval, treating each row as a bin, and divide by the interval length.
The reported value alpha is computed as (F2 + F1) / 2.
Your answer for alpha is 119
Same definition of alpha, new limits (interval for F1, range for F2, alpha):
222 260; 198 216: 108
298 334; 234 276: 125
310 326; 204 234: 125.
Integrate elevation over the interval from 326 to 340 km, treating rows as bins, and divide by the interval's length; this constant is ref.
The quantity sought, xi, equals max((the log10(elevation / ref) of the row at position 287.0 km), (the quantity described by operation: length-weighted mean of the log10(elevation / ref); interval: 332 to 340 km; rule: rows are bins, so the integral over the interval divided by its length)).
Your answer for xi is 0.001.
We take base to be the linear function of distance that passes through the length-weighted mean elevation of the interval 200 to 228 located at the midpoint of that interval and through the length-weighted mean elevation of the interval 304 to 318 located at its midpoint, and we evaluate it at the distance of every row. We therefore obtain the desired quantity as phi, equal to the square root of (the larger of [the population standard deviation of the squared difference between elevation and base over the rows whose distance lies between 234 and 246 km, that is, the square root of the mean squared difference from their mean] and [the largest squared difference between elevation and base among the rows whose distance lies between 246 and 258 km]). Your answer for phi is 31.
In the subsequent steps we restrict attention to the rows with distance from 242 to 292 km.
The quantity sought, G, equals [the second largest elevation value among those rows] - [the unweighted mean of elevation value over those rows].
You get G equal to 19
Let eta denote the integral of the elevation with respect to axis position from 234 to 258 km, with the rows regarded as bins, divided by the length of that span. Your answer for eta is 94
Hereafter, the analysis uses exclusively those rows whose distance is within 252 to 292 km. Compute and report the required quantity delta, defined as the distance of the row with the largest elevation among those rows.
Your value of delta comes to 289.0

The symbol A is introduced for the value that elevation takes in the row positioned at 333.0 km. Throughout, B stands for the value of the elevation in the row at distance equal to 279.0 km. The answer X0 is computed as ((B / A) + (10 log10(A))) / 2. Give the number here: 11.2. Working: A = 139.2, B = 137.3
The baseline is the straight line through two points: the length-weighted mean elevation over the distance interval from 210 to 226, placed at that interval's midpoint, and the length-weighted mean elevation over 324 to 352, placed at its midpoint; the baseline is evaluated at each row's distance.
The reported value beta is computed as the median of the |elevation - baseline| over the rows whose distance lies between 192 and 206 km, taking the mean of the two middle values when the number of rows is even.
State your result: 12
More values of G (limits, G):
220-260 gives 16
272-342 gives 4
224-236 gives 4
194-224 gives 5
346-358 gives 1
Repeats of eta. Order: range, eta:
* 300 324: 142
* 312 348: 140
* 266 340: 139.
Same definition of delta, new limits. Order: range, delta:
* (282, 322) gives 307.0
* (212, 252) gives 213.0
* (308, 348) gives 347.0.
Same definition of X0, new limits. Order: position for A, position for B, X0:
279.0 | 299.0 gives 11.2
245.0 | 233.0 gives 10.3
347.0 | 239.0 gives 11.2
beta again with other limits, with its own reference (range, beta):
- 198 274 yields 11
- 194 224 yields 8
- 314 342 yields 3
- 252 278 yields 5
